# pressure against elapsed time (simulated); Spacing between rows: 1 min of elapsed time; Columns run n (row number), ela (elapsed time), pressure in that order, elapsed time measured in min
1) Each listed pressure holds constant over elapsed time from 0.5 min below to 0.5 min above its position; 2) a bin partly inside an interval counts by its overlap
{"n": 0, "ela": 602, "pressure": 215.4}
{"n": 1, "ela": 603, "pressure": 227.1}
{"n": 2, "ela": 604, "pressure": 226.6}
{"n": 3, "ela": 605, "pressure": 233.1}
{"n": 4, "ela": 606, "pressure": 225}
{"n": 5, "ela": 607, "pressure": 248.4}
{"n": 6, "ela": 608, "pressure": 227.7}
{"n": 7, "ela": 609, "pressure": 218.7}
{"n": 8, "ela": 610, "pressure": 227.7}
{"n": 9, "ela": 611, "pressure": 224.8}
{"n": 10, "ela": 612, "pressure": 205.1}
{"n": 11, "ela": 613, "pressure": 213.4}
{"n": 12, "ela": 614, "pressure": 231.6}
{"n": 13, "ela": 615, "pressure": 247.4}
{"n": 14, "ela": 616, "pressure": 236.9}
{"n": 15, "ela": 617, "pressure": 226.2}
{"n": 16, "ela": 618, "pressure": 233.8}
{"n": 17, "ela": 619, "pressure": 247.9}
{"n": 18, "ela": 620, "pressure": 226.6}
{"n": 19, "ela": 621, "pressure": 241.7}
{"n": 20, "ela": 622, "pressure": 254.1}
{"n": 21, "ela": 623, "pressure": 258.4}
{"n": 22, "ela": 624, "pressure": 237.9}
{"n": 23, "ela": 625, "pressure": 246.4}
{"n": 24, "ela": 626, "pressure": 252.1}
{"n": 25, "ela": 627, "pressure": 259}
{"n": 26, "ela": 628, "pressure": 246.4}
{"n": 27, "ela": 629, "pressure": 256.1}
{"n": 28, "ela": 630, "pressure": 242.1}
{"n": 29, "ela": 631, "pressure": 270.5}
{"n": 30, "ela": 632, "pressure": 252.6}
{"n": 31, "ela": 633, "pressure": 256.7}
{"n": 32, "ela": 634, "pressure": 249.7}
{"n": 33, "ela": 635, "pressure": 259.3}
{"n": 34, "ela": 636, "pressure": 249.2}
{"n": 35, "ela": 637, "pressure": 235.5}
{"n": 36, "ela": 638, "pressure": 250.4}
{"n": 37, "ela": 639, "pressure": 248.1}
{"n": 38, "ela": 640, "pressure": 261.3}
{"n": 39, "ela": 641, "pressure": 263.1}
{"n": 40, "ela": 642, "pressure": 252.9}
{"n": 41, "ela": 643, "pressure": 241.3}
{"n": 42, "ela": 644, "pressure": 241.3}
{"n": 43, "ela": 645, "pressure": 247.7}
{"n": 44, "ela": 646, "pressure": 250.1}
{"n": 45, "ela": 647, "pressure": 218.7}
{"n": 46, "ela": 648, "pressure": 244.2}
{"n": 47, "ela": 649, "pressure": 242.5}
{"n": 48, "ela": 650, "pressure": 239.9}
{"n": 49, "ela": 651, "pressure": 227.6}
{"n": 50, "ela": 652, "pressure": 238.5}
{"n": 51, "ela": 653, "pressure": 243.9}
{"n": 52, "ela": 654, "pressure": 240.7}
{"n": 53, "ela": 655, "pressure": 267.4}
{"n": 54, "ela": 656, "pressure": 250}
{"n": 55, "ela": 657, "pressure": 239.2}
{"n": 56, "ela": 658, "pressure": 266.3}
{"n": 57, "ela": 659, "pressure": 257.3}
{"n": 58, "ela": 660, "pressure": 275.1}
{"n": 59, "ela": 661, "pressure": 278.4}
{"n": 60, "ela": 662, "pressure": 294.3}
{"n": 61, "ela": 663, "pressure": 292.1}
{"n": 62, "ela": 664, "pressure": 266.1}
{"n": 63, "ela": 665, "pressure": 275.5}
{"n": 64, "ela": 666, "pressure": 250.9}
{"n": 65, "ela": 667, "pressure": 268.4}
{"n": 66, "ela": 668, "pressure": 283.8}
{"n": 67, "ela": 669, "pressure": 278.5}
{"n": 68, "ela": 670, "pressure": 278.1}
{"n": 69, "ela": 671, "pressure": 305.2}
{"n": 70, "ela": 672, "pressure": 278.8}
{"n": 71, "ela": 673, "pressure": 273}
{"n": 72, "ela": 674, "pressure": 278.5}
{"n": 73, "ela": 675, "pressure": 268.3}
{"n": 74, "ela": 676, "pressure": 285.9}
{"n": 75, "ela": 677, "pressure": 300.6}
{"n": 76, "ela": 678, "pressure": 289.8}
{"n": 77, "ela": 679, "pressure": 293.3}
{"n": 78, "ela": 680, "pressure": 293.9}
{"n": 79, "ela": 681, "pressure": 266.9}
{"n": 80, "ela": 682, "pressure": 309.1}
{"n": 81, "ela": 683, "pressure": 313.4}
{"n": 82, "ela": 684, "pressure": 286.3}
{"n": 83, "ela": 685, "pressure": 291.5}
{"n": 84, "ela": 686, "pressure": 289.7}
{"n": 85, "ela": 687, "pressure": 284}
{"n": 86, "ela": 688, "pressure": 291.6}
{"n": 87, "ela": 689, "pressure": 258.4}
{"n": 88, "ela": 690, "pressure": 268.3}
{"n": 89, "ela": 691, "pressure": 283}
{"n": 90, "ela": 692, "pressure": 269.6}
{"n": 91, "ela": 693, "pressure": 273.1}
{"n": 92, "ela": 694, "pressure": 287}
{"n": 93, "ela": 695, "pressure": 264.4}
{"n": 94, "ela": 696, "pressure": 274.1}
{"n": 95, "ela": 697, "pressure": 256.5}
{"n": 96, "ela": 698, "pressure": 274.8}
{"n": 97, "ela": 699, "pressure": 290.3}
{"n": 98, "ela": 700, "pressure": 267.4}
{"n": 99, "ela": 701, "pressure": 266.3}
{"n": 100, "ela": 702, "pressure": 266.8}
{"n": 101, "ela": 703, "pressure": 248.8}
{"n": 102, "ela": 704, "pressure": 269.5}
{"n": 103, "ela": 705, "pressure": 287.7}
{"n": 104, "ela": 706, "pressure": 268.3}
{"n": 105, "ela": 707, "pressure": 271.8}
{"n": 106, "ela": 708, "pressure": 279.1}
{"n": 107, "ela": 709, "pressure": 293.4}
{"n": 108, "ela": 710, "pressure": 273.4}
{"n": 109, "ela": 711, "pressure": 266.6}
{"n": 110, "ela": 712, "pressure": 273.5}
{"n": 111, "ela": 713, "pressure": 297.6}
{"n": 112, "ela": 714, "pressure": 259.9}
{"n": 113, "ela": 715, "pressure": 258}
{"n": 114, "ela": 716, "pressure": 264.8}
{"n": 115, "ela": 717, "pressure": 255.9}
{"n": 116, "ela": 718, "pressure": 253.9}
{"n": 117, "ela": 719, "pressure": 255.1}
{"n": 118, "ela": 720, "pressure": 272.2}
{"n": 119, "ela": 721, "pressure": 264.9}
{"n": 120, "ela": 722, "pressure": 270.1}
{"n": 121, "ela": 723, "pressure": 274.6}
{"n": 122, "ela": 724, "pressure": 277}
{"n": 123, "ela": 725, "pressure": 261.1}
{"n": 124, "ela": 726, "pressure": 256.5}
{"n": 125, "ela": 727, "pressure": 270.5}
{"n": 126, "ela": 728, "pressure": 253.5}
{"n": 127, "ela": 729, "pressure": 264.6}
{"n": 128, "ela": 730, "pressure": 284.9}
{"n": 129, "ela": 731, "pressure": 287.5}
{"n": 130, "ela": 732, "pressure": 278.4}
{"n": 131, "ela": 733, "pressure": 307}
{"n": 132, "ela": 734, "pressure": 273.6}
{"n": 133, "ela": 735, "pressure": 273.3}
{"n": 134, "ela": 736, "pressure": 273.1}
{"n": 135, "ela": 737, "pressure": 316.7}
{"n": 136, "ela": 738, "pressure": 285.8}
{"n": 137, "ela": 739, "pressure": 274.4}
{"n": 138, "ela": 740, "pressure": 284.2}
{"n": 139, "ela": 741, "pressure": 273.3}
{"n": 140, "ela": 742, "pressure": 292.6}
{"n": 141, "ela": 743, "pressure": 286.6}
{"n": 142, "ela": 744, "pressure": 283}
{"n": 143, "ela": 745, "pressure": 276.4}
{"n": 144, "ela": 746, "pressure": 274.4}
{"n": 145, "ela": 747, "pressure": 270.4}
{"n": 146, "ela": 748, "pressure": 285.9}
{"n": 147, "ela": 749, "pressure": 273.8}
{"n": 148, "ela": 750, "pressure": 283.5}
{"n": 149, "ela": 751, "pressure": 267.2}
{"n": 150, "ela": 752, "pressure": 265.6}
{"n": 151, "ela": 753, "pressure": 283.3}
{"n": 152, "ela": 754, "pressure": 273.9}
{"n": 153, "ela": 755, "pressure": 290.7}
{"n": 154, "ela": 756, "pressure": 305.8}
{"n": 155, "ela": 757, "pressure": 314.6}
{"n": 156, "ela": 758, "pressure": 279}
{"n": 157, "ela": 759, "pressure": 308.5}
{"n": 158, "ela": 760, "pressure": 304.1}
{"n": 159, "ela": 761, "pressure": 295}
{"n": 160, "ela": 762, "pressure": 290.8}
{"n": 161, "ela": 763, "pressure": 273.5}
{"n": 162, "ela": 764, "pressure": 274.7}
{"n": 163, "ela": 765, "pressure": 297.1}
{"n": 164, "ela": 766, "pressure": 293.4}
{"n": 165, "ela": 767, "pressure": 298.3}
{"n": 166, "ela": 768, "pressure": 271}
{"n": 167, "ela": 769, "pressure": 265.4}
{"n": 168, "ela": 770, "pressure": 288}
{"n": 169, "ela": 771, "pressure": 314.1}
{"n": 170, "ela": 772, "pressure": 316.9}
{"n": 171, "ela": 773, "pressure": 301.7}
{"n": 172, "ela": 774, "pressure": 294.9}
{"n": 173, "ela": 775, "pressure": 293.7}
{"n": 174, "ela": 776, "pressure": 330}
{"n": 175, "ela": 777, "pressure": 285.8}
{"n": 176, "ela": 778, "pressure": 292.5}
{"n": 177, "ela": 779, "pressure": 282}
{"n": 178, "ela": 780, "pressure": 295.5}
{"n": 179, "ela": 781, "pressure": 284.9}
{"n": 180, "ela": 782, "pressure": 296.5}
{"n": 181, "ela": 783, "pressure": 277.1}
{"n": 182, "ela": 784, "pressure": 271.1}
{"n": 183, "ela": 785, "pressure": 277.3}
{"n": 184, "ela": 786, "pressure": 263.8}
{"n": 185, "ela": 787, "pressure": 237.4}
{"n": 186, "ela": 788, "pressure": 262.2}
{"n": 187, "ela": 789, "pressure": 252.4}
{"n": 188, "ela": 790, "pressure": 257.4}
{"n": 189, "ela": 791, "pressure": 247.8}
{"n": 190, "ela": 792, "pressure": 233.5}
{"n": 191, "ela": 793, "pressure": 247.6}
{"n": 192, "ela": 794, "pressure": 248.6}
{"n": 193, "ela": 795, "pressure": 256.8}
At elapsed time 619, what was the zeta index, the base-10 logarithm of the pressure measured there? 2.39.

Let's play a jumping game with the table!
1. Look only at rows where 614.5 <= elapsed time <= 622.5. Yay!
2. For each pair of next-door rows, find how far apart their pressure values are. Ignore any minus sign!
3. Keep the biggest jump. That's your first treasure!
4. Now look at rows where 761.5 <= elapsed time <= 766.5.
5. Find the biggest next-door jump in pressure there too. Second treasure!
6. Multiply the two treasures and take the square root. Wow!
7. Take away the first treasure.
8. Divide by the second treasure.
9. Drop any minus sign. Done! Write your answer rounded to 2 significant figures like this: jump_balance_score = 0.024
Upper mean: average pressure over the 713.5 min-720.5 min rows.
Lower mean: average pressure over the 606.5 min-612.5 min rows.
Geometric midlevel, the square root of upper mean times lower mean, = 242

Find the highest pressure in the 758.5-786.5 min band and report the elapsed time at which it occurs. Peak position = 776 min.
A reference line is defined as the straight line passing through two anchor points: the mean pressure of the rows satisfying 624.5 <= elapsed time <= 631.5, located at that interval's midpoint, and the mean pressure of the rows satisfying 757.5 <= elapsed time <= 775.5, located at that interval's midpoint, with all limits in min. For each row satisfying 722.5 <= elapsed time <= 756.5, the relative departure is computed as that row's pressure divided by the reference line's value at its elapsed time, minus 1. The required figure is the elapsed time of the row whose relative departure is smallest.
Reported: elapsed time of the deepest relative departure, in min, 728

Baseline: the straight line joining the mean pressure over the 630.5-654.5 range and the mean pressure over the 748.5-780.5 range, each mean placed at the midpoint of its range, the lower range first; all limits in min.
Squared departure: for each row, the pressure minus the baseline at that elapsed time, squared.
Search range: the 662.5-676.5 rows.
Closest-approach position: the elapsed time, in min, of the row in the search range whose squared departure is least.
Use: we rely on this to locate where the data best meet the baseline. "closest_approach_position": 666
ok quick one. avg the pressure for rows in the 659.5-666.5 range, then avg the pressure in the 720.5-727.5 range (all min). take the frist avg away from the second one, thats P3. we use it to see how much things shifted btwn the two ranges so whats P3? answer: -8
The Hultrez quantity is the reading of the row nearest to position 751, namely 267.2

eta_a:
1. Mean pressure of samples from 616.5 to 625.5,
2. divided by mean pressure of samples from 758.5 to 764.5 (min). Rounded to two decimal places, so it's 0.83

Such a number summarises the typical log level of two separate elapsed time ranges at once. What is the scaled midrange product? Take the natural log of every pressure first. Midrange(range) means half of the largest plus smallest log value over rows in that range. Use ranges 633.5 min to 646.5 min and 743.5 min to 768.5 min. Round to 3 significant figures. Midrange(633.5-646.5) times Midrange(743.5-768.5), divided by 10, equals 3.13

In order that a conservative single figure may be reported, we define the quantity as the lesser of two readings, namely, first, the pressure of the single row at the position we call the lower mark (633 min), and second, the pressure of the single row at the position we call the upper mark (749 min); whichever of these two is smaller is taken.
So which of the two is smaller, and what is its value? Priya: 257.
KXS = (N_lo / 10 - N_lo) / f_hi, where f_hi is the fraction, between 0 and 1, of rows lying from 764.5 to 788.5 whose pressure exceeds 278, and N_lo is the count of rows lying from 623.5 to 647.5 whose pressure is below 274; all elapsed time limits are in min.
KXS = -32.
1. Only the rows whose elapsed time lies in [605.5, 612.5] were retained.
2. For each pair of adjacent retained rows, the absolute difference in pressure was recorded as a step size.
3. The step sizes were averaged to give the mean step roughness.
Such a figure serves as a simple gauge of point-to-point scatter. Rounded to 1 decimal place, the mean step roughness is 14.1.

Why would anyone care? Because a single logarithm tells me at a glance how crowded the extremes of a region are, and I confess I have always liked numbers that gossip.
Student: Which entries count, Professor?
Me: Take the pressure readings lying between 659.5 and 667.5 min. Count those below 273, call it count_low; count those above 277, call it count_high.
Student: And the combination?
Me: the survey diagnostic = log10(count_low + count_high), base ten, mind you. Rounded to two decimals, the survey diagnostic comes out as 0.78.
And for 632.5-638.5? 0.78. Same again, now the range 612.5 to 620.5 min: 0.90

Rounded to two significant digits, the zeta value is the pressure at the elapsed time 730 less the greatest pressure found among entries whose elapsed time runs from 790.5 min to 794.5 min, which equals 36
